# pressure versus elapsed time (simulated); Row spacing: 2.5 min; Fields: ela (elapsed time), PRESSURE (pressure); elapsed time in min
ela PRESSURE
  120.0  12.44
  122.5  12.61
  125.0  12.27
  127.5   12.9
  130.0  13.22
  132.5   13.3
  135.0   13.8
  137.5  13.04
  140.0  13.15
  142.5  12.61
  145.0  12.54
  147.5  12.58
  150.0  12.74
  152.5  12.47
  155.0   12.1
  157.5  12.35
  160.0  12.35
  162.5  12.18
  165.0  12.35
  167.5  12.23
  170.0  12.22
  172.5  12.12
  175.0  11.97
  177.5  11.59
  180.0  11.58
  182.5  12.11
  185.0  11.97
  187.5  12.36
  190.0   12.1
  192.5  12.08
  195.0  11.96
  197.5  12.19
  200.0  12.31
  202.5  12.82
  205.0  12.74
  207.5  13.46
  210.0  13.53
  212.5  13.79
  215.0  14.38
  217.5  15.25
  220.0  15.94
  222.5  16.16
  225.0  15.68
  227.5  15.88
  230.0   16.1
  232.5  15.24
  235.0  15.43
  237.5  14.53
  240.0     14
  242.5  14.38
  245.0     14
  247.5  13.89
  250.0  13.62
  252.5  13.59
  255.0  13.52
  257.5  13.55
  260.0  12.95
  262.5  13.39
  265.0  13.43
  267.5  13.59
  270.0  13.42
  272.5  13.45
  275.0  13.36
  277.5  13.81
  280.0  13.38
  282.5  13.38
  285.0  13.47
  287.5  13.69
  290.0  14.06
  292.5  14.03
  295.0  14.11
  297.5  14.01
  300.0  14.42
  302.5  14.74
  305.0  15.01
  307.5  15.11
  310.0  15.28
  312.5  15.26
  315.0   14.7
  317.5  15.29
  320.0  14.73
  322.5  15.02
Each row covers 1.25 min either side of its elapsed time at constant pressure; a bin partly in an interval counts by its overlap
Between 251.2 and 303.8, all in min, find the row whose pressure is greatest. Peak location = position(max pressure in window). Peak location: 302.5 min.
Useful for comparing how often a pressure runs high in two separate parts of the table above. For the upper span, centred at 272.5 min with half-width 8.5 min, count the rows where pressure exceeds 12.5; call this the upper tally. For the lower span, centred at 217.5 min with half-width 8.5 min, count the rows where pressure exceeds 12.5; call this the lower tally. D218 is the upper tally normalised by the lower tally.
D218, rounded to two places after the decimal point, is 1.00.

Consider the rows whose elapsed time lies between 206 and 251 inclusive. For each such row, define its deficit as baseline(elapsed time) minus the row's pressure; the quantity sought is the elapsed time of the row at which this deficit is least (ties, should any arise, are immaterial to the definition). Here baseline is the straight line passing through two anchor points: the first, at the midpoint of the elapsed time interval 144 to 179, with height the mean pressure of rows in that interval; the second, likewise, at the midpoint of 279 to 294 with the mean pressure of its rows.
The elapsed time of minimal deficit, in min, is 222.5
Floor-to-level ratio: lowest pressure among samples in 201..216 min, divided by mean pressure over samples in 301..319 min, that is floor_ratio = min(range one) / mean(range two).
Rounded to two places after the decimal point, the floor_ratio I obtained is 0.85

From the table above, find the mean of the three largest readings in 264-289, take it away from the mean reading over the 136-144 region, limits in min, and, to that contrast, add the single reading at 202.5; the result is 12.1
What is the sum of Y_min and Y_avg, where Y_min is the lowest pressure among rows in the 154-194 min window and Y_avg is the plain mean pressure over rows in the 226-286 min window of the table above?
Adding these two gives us 25.6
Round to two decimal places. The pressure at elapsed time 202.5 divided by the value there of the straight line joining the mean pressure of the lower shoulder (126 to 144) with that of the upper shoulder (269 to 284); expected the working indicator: 0.96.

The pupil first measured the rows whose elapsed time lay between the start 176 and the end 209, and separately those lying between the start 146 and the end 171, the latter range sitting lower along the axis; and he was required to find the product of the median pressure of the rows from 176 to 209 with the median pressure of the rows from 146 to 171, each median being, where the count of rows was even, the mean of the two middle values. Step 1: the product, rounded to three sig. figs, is 150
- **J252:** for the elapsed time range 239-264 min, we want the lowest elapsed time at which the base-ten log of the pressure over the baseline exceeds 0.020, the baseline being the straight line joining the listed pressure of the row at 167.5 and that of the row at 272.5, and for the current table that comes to 240.0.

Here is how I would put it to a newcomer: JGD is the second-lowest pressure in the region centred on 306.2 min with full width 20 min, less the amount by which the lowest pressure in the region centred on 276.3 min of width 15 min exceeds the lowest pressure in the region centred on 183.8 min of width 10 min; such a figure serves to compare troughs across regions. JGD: 12.64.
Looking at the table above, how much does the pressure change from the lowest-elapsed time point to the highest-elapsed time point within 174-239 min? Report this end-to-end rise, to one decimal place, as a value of 2.6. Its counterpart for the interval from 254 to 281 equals -0.1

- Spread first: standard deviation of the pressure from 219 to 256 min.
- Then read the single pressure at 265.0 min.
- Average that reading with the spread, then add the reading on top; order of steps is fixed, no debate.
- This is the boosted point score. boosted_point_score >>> 20.6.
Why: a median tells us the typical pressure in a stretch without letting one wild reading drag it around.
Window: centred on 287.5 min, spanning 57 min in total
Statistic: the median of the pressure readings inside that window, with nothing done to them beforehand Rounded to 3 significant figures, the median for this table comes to 13.8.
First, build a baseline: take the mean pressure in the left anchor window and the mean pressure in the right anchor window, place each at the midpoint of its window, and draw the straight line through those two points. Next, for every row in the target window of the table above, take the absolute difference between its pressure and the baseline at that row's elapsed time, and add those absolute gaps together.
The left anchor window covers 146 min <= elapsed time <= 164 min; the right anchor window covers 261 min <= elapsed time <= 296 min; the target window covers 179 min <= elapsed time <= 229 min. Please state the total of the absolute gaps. 23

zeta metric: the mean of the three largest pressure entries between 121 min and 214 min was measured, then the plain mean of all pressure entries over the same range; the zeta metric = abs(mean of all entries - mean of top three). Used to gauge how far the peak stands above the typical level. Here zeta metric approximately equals 1.17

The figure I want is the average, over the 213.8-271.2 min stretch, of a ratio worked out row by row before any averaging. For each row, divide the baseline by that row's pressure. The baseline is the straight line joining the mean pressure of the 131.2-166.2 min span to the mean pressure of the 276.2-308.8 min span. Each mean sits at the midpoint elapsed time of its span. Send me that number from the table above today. 0.95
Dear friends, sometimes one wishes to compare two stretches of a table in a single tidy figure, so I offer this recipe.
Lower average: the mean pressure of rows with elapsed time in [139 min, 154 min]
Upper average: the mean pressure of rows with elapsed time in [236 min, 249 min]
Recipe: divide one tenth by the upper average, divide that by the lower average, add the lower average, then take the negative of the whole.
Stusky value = -12.7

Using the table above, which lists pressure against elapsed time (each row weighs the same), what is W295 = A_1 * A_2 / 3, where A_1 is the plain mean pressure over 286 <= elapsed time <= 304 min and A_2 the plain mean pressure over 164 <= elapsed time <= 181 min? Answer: 57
